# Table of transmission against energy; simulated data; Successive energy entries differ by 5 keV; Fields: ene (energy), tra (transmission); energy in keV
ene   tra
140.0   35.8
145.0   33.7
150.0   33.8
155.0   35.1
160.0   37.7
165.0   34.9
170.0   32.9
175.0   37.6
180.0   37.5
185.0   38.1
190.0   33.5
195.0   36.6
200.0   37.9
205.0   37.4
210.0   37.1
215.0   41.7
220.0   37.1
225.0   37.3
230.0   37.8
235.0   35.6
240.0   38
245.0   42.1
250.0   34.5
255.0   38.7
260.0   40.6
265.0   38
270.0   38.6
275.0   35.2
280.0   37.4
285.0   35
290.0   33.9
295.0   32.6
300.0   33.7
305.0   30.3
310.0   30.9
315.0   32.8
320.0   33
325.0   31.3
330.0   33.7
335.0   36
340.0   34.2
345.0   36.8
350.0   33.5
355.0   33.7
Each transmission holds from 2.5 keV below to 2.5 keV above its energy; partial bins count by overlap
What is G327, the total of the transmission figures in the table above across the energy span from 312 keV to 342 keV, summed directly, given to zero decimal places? 201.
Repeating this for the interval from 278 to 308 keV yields 203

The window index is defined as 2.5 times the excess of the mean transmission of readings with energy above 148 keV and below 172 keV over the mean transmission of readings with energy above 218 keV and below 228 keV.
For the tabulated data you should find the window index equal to -6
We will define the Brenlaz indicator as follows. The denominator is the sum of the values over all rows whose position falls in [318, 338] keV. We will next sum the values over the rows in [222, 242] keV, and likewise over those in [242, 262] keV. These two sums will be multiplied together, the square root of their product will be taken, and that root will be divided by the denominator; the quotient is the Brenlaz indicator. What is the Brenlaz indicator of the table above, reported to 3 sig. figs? 1.14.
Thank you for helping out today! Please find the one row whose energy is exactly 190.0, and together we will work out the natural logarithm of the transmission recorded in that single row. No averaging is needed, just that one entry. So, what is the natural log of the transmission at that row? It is 3.51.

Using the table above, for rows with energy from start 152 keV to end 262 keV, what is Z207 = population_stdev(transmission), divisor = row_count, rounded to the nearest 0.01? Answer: 2.27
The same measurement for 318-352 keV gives 1.71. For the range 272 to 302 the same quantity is 1.51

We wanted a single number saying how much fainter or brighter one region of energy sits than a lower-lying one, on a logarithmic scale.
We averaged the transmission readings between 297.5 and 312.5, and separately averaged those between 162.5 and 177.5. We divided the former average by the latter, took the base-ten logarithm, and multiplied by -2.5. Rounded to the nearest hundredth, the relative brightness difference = 0.11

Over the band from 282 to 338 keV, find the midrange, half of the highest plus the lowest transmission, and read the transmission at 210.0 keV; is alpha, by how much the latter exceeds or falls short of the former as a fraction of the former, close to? 0.119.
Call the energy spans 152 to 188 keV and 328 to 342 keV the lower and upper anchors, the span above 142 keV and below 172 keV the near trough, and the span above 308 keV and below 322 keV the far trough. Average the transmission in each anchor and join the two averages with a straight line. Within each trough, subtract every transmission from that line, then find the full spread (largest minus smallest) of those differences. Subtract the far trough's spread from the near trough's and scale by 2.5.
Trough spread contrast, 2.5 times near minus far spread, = 6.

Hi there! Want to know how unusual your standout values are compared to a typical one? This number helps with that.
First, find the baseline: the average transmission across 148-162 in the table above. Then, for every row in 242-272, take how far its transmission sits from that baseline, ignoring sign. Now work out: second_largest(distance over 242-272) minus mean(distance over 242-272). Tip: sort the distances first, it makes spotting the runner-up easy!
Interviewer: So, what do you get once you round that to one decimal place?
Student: 1.5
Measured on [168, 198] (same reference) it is 0.5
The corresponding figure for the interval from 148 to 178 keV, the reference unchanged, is 0.6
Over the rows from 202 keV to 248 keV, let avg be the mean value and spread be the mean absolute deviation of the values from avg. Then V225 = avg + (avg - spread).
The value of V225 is 75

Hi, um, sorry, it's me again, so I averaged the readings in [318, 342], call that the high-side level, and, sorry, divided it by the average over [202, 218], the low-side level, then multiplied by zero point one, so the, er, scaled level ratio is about 0.087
